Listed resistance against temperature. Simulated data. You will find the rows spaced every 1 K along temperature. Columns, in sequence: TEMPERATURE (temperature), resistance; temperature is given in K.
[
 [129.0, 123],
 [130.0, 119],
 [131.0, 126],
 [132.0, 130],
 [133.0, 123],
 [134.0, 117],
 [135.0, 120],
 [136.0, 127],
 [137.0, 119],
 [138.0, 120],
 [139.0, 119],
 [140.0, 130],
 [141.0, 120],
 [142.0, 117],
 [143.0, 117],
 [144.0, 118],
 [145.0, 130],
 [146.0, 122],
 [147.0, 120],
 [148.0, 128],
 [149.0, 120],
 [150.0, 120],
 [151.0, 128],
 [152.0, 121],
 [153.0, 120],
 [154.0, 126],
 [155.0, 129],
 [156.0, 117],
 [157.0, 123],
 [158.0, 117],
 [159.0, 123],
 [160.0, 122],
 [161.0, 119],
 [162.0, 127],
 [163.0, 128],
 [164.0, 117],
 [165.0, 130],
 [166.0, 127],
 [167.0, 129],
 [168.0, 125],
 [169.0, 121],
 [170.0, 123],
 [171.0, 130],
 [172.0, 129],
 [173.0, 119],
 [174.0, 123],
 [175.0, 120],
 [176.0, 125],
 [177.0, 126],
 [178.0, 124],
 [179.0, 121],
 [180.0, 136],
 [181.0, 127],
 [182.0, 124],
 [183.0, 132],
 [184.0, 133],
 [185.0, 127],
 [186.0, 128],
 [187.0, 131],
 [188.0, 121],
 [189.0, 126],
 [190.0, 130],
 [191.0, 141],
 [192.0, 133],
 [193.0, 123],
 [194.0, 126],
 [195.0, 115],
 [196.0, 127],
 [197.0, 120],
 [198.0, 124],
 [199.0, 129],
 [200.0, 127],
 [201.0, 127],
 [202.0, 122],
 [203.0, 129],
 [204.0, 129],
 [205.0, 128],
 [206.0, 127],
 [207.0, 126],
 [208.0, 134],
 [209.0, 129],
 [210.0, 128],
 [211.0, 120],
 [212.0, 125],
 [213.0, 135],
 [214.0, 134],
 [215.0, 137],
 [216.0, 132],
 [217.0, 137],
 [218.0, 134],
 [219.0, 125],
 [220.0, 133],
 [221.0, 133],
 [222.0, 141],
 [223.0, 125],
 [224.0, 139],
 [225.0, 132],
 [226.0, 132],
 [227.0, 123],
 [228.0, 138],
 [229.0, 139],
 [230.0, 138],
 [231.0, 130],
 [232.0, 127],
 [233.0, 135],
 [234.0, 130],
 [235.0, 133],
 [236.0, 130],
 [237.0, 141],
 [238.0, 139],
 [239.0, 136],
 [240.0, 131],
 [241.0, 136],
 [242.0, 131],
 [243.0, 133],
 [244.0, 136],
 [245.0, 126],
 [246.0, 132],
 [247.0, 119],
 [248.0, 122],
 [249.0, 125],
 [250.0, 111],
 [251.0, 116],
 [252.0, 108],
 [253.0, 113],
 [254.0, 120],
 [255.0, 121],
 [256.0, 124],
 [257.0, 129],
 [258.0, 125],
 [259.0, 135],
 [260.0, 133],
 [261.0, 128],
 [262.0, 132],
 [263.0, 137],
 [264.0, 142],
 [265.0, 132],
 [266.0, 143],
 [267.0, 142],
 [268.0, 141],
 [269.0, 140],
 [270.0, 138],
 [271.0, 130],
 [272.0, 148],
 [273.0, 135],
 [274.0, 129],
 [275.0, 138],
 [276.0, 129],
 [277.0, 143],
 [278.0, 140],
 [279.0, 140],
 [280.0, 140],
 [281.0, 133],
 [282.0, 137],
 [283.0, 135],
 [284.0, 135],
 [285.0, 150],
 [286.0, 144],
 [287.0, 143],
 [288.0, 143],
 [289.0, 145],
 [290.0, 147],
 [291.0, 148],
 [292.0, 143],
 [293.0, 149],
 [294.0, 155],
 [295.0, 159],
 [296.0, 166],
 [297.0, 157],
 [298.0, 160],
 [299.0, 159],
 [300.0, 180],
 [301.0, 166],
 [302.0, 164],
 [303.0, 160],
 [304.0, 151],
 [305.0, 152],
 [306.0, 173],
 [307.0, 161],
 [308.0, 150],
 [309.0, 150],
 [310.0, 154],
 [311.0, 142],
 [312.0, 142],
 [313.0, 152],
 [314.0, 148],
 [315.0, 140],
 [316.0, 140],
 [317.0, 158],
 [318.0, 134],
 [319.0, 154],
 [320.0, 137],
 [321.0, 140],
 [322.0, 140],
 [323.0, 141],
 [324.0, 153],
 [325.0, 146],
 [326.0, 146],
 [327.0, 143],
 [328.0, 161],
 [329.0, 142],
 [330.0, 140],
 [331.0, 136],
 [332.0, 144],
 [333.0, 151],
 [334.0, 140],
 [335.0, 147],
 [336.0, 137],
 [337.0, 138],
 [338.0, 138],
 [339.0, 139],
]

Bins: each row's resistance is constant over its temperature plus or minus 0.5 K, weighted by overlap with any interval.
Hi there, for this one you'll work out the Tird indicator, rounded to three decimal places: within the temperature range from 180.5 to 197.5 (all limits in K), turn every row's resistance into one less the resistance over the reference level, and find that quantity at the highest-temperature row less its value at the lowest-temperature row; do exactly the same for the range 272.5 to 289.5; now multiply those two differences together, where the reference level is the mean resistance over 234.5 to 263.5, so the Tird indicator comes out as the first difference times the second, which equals -0.004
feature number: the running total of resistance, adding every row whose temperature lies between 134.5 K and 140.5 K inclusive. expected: 735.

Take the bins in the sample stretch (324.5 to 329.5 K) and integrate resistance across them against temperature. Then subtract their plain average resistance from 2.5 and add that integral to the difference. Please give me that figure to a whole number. 593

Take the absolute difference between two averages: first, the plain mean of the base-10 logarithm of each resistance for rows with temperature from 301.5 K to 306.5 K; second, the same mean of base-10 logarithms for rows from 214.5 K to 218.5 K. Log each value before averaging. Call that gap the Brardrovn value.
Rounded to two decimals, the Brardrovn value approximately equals 0.07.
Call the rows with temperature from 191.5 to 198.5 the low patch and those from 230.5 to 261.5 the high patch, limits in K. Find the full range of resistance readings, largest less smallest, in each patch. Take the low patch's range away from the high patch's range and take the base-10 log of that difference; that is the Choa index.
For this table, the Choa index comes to 1.18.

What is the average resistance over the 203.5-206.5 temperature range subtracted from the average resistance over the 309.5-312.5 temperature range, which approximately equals 18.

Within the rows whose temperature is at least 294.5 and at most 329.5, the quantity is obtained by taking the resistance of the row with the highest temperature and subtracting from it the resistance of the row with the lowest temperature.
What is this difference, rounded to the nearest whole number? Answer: -17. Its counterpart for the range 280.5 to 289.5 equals 12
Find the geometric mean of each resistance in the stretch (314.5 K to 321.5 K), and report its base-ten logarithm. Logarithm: 2.16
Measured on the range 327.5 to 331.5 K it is 2.16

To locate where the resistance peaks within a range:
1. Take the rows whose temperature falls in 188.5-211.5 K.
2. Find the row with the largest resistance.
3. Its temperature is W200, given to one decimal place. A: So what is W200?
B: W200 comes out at 191.0 K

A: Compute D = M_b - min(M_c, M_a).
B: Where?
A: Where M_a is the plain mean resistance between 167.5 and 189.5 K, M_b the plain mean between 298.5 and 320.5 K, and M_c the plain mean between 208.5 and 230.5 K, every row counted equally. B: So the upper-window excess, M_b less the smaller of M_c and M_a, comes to 27.1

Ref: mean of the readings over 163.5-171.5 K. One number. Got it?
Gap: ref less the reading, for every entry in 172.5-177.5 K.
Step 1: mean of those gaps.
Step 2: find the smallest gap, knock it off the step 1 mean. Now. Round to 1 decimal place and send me 3.4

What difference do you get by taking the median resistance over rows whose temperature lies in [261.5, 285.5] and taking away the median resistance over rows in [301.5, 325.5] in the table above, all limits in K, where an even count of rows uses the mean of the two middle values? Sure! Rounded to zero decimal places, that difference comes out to -12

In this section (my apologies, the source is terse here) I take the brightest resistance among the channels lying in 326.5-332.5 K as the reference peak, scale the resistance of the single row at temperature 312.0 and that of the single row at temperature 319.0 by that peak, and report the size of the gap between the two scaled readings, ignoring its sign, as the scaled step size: 0.07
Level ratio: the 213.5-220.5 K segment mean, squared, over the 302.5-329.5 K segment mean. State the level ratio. 119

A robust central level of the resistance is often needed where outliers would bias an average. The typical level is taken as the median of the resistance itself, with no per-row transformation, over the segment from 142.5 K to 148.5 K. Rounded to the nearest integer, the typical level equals 121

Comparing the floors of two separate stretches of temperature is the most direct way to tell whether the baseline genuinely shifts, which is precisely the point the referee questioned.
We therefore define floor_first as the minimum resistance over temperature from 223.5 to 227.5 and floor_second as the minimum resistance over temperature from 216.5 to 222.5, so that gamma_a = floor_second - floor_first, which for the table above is 2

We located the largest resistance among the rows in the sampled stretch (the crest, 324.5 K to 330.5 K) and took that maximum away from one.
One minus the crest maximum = -160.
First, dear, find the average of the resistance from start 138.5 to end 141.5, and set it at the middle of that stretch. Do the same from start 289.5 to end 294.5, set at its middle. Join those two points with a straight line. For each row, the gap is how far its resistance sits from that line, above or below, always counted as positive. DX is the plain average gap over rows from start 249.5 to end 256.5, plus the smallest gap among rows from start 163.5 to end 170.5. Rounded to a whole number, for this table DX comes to 26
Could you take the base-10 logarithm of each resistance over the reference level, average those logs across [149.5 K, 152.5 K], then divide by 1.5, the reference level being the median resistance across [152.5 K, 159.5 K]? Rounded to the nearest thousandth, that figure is 0.000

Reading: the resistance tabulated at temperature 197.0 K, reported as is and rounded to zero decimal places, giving 120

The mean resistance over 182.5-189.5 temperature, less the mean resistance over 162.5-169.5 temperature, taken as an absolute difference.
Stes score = 3.0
